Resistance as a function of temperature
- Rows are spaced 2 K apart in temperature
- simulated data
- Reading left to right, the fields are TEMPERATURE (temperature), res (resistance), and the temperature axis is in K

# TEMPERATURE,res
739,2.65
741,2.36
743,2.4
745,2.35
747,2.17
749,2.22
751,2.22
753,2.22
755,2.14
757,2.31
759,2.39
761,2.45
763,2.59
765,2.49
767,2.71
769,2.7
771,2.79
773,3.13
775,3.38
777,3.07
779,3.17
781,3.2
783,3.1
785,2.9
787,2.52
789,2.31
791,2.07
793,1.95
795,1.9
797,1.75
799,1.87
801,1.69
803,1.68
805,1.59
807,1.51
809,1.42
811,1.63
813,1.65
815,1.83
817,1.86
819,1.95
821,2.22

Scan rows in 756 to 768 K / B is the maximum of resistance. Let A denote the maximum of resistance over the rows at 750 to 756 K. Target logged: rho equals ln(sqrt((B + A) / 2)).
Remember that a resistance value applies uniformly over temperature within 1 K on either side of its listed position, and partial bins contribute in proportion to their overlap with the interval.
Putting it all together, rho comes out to 0.45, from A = 2.22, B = 2.71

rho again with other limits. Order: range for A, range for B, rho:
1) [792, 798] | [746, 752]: 0.37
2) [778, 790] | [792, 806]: 0.47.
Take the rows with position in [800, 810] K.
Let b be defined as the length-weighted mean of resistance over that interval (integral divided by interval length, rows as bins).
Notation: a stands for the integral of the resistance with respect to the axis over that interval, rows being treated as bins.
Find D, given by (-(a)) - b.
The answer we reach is -17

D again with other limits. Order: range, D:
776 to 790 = -43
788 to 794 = -15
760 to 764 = -13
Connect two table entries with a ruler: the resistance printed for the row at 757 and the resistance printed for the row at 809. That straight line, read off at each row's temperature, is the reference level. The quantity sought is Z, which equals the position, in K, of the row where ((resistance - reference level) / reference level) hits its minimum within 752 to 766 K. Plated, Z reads 755 K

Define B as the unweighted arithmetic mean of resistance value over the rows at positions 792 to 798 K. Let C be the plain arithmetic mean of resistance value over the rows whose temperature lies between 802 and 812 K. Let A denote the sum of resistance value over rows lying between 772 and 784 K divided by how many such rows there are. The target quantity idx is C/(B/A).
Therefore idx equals 2.7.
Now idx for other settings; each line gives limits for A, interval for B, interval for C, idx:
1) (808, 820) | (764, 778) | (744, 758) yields 1.3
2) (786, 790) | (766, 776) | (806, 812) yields 1.2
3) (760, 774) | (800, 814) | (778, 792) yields 4.6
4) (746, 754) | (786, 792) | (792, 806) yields 1.7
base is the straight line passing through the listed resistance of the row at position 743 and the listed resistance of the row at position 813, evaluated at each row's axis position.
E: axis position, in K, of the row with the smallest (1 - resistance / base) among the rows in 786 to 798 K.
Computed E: 787 K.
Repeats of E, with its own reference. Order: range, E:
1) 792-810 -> 793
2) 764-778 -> 775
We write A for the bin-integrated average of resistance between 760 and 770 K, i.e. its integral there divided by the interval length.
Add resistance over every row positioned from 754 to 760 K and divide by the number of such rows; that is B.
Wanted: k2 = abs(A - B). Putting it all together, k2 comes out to 0.31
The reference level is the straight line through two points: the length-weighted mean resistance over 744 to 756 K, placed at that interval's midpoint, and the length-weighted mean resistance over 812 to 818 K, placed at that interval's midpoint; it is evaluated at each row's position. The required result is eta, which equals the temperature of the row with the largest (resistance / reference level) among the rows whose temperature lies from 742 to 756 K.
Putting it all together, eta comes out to 743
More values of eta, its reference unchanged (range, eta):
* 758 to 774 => 773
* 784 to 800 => 785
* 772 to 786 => 775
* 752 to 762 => 761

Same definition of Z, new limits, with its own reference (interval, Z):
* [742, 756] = 747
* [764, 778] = 765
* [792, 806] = 805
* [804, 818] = 809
